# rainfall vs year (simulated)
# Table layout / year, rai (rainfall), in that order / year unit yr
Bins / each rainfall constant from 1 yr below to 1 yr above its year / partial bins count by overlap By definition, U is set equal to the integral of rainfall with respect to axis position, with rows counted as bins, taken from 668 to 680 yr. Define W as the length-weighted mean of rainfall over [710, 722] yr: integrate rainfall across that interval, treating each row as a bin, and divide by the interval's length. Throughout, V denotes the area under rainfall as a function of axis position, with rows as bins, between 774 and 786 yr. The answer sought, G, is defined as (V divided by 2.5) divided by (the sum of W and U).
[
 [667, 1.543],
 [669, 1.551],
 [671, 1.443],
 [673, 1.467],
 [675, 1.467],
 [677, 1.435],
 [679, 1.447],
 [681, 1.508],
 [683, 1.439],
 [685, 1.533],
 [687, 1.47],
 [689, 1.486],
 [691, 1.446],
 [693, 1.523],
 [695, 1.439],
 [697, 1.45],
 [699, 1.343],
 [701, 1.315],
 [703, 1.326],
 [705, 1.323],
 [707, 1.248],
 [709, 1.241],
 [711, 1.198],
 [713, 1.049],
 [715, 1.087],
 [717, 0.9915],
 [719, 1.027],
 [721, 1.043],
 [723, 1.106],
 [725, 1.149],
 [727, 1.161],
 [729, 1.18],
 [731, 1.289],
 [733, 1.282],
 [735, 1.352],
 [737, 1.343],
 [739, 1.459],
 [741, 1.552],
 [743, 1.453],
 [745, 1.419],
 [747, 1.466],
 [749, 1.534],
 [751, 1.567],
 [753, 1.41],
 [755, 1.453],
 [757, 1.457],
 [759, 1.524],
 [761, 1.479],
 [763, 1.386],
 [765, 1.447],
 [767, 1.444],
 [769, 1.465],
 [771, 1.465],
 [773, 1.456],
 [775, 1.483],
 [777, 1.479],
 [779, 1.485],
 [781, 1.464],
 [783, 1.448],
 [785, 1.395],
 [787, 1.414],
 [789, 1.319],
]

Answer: 0.375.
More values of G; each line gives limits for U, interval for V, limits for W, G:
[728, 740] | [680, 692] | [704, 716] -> 0.418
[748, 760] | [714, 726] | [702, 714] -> 0.268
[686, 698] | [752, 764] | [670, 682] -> 0.365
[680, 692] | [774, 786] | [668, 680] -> 0.364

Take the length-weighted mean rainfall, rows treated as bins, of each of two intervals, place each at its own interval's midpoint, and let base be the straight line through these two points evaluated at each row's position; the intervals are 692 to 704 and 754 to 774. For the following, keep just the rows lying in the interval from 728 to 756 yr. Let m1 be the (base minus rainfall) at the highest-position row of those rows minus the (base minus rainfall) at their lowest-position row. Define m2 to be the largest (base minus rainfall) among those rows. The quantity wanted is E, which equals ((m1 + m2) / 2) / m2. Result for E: 0.0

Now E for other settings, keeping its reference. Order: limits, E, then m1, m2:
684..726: 1.0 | 0.42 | 0.4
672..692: 0.2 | 0.04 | -0.1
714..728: 0.4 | -0.06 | 0.4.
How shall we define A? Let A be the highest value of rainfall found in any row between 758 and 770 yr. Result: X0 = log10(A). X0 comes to 0.183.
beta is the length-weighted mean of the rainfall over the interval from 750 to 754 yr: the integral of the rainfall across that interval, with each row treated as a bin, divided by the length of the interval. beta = 1.49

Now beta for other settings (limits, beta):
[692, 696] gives 1.48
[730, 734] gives 1.29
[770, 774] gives 1.46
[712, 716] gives 1.07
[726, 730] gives 1.17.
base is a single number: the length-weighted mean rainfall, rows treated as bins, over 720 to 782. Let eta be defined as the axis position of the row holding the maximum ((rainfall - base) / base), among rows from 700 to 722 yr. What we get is 703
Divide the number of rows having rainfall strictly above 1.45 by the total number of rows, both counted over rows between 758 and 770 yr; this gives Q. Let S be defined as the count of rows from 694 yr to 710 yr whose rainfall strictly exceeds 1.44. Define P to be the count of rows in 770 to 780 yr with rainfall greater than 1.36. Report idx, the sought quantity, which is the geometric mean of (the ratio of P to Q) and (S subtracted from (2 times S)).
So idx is 3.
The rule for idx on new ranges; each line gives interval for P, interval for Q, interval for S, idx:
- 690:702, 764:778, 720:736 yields 0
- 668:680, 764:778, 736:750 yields 6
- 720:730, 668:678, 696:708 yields 0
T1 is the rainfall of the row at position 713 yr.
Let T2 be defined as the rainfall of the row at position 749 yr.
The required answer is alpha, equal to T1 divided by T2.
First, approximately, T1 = 1.049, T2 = 1.534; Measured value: 0.7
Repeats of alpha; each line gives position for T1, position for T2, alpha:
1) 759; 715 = 1.4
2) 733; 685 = 0.8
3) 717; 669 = 0.6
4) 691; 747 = 1.0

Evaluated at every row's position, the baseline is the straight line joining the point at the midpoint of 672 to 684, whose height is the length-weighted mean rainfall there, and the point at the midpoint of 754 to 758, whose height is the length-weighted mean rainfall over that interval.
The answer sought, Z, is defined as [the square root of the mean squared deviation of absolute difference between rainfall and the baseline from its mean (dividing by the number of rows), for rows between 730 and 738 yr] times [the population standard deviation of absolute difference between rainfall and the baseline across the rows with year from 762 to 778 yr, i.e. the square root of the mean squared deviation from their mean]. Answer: 0.0006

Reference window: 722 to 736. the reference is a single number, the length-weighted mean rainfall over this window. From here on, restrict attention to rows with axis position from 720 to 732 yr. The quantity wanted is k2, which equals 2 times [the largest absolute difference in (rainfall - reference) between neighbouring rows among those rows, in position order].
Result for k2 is 0.218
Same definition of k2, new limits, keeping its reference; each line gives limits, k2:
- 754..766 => 0.186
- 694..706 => 0.214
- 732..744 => 0.232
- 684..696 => 0.168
